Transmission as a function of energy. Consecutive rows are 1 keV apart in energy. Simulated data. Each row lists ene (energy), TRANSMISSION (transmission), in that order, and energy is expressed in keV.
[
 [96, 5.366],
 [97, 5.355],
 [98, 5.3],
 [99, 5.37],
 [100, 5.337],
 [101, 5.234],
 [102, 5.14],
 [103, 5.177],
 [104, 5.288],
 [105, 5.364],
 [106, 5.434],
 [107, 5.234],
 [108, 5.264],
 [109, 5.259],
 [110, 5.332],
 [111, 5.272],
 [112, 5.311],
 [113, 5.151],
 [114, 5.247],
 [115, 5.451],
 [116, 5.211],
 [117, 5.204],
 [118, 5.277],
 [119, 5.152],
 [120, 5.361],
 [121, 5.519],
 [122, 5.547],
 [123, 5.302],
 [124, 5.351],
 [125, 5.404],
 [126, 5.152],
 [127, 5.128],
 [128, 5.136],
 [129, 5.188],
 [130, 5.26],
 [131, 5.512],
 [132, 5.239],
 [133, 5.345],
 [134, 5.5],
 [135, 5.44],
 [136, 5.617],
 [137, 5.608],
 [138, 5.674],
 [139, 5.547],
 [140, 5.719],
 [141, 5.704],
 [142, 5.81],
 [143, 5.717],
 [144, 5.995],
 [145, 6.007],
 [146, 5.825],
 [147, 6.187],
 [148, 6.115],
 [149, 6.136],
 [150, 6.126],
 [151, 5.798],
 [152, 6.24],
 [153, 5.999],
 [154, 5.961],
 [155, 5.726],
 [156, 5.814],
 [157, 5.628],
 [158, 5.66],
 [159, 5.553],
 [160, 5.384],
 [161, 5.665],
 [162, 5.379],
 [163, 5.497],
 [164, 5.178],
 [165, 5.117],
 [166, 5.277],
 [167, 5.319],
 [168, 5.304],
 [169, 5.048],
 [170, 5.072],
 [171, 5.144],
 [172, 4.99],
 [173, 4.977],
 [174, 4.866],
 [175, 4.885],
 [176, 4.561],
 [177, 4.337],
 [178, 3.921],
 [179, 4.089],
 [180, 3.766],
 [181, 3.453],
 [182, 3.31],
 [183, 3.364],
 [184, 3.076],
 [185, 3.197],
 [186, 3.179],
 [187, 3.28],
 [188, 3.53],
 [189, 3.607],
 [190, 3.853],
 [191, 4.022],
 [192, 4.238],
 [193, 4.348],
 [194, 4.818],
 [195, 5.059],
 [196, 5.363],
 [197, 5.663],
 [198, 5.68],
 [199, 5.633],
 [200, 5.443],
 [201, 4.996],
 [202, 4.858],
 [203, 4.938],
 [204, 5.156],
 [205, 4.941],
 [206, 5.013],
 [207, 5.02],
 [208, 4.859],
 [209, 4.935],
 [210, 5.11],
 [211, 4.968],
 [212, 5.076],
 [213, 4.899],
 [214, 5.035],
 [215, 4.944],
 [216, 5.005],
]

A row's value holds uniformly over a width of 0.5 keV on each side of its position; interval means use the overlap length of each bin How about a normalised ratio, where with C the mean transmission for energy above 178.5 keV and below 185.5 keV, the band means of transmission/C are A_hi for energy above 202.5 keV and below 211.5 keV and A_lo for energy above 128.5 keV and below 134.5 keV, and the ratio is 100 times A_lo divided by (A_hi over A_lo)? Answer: 165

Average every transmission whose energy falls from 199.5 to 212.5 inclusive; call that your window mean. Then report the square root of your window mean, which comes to 2.24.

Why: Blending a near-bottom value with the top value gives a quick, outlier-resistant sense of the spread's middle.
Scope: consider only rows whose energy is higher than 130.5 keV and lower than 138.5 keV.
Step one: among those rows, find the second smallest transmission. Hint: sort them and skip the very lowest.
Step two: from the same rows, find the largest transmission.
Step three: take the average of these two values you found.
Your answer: 5.51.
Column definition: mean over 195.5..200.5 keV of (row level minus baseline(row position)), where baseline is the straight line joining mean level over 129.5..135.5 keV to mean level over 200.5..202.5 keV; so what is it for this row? 0.61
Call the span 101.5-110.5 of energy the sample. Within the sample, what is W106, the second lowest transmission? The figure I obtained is 5.177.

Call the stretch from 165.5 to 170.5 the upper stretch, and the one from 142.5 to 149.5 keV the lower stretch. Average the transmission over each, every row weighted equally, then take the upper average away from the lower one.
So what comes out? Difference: 0.8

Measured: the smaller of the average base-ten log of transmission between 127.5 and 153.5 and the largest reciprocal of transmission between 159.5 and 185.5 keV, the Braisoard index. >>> 0.325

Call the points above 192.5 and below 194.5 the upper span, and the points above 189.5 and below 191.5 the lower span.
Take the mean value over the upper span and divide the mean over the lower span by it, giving 0.86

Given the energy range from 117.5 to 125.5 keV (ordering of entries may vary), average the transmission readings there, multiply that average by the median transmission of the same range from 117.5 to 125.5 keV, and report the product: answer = 29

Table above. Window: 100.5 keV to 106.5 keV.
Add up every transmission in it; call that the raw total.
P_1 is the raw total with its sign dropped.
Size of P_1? 31.6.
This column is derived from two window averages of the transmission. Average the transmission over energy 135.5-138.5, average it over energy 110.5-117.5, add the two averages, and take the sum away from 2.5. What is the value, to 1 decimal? -8.4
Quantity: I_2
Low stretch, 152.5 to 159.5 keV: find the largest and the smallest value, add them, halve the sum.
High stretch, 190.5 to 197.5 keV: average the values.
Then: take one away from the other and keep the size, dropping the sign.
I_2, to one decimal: 1.0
